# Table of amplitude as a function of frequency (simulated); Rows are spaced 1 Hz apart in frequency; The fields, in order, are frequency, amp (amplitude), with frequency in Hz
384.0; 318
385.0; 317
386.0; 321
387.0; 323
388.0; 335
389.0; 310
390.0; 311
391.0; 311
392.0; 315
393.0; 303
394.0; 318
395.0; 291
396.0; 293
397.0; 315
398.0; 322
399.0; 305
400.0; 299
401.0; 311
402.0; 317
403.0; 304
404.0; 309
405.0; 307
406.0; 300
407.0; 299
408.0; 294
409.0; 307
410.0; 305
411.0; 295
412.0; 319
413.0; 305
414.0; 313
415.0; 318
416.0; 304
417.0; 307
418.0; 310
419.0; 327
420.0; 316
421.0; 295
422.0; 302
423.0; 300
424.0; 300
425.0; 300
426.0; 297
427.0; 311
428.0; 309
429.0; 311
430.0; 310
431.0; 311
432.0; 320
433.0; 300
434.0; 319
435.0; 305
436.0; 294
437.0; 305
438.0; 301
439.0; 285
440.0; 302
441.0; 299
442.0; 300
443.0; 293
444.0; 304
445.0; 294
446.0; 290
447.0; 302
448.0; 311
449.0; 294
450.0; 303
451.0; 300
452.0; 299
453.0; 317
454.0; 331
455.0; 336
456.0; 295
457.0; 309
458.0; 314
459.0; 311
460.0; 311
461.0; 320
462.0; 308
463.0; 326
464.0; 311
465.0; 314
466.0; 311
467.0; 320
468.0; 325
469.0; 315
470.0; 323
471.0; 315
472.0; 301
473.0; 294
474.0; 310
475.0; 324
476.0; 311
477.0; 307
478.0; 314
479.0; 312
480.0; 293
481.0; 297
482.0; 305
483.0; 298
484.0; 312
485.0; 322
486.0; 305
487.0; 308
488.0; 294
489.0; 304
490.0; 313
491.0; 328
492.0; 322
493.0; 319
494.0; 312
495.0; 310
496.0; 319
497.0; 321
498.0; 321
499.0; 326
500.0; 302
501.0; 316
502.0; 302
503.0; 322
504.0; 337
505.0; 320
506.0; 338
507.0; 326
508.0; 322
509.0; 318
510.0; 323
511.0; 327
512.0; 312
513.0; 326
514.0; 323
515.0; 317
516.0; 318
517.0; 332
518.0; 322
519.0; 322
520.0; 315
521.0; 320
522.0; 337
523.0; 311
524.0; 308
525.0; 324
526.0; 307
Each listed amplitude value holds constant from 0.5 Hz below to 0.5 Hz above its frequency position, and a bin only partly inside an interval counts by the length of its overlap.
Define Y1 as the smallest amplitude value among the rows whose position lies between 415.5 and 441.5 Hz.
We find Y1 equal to 285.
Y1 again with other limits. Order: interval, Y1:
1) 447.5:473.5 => 294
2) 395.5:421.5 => 293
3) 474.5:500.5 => 293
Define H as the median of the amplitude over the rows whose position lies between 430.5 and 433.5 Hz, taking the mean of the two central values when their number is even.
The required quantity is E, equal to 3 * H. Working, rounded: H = 311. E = 933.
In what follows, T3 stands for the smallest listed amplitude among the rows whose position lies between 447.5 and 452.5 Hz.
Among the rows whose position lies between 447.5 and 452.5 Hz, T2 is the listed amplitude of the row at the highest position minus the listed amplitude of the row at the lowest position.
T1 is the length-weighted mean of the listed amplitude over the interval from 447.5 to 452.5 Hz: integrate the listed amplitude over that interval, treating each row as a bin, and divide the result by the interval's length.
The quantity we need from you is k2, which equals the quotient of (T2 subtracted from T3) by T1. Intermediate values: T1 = 301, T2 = -12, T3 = 294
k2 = 1.02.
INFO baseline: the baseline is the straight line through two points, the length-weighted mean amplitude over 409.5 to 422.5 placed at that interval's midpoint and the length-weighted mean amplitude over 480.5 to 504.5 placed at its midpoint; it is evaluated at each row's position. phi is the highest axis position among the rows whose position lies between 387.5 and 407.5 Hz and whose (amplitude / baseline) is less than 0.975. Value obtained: 407.0 Hz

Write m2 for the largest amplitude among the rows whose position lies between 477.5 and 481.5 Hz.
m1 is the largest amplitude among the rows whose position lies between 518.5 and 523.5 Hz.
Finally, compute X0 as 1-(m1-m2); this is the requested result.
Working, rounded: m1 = 337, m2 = 314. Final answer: -22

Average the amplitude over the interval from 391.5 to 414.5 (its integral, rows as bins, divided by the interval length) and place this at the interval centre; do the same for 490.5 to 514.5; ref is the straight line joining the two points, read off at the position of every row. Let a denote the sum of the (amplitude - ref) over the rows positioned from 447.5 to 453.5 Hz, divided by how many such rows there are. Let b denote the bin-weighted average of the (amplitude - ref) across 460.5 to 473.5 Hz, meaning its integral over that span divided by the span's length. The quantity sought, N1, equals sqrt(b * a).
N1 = 4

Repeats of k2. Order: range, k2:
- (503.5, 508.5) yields 1.02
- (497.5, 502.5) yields 1.02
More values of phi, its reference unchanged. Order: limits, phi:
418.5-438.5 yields 438.0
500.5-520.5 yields 502.0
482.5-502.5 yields 502.0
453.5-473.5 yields 473.0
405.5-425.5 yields 425.0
